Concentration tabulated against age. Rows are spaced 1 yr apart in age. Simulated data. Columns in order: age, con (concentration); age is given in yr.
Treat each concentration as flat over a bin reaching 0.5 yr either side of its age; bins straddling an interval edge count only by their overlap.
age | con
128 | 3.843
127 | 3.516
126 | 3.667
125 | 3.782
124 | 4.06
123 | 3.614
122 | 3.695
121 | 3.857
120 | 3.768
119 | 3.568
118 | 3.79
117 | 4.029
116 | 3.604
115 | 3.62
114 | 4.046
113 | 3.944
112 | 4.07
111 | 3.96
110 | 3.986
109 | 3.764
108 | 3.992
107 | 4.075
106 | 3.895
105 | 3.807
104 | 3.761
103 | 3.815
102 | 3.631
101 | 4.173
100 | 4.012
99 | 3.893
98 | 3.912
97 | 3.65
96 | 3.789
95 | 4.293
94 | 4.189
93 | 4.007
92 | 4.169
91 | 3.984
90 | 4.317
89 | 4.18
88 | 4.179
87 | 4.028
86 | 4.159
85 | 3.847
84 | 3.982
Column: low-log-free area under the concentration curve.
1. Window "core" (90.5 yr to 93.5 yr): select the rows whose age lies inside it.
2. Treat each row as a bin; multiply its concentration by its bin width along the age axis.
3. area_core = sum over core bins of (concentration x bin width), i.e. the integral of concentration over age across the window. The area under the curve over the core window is 12.2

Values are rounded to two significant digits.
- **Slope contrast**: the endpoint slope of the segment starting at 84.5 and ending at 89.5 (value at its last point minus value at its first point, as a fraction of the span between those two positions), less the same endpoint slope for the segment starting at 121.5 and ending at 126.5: 0.090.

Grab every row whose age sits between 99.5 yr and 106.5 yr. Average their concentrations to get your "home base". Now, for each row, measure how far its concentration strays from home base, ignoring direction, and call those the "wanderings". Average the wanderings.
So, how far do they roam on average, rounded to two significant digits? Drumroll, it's 0.13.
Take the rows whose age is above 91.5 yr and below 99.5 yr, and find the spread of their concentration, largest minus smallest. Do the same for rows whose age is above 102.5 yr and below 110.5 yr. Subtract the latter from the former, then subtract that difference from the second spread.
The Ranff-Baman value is 0.0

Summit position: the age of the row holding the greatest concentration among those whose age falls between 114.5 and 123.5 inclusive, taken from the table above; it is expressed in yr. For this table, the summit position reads 117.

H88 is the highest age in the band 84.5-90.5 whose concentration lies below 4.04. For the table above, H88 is 87 yr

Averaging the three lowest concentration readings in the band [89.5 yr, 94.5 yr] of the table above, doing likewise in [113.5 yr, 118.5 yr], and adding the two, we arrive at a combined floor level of 7.72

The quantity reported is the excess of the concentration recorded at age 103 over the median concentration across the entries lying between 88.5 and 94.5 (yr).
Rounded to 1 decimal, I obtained -0.4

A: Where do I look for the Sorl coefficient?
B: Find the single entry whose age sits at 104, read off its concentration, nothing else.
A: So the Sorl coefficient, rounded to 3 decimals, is 3.761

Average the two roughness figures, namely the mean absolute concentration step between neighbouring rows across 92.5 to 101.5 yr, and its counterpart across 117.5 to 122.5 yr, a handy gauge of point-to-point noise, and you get 0.18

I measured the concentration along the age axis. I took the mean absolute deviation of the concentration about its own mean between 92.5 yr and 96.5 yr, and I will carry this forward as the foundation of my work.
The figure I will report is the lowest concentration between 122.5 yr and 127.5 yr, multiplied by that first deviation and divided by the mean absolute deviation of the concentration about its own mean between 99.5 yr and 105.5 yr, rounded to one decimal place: 4.0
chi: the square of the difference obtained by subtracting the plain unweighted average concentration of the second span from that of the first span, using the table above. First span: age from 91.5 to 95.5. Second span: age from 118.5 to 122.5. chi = 0.196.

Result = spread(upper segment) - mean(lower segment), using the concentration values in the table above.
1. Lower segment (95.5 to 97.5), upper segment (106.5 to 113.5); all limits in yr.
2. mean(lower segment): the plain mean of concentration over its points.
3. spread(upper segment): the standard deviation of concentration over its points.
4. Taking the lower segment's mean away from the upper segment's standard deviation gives -3.62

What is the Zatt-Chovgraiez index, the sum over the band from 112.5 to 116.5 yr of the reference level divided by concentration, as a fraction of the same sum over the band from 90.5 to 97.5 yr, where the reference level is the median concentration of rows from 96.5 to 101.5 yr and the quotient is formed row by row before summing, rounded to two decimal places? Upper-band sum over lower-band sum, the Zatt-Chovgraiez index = 0.60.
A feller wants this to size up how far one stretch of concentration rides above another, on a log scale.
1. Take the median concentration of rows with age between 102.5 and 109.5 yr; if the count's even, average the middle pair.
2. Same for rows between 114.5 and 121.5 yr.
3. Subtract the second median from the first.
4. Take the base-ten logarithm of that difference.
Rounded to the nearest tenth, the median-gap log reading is -1.3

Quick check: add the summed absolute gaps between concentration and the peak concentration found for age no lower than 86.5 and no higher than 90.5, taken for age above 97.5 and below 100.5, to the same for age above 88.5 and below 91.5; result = 1.60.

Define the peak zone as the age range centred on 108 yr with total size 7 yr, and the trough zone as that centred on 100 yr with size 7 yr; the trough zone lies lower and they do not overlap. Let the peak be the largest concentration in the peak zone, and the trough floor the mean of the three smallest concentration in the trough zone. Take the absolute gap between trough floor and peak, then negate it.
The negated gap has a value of -0.38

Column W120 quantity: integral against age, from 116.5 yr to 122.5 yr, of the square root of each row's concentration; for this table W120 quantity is 11.7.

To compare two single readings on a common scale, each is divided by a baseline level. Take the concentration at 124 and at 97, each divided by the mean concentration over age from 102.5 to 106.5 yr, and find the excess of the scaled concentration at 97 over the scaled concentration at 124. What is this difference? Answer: -0.11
